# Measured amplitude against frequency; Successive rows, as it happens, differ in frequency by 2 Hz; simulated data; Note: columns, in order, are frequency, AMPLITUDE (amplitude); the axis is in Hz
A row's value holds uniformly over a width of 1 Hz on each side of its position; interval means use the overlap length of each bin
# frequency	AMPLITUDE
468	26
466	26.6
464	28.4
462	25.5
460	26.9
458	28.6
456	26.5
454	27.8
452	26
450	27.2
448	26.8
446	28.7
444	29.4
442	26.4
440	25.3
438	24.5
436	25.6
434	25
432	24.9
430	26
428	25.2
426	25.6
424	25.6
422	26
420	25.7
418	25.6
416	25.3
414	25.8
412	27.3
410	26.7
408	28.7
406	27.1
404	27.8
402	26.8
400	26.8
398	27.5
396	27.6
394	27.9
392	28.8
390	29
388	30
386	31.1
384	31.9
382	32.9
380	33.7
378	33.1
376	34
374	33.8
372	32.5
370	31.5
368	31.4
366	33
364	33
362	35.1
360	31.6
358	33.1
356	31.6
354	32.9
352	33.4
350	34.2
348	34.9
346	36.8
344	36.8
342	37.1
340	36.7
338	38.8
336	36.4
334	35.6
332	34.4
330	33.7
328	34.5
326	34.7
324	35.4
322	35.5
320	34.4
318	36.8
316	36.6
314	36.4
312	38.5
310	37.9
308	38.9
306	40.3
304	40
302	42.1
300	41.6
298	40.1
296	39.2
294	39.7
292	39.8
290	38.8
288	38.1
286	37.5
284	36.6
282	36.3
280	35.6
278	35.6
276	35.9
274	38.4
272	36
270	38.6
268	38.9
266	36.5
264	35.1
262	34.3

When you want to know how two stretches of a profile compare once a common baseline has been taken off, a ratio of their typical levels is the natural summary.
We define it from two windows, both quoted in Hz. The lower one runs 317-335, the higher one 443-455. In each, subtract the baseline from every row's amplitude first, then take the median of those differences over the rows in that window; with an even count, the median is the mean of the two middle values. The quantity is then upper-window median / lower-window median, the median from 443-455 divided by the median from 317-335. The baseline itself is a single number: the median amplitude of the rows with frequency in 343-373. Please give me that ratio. -3.2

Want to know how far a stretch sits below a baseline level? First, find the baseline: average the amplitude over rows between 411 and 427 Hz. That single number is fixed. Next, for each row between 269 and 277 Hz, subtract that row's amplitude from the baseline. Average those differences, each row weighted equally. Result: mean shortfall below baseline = -11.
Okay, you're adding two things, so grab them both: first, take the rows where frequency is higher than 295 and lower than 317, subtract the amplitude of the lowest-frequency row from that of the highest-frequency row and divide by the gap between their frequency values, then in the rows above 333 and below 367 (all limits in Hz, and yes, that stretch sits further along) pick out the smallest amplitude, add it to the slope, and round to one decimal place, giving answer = 31.5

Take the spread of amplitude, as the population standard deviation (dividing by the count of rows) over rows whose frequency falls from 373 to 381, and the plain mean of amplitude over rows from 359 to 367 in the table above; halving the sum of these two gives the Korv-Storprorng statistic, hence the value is 16.8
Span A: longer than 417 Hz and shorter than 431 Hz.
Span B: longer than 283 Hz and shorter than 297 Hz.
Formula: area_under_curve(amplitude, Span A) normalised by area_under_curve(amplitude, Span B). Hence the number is 0.666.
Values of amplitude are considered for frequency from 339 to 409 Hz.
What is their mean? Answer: 32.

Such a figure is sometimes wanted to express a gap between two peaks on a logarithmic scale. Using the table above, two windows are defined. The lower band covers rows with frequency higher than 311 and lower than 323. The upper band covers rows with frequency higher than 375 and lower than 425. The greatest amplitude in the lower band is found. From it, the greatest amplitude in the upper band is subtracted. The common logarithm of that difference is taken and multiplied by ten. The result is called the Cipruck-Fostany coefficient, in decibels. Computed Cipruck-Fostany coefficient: 6.5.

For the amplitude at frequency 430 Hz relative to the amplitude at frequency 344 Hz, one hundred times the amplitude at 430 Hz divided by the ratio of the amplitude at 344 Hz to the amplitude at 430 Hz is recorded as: 1837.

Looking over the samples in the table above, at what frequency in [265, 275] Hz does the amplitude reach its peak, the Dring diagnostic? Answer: 268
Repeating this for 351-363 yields 362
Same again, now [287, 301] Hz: 300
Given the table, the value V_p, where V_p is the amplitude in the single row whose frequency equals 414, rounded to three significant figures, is 25.8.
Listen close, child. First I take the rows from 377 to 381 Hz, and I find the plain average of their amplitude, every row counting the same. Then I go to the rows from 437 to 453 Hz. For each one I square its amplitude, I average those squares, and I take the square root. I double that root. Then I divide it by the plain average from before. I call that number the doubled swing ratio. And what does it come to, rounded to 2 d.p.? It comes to 1.61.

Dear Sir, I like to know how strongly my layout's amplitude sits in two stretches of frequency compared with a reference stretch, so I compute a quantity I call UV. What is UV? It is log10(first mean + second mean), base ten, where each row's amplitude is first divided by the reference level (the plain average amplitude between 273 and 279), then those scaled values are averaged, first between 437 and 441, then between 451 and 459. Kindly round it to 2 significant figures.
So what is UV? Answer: 0.15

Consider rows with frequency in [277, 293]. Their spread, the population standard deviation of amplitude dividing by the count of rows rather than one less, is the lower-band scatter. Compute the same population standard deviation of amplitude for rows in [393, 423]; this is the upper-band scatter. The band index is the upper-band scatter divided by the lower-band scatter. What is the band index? 0.7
